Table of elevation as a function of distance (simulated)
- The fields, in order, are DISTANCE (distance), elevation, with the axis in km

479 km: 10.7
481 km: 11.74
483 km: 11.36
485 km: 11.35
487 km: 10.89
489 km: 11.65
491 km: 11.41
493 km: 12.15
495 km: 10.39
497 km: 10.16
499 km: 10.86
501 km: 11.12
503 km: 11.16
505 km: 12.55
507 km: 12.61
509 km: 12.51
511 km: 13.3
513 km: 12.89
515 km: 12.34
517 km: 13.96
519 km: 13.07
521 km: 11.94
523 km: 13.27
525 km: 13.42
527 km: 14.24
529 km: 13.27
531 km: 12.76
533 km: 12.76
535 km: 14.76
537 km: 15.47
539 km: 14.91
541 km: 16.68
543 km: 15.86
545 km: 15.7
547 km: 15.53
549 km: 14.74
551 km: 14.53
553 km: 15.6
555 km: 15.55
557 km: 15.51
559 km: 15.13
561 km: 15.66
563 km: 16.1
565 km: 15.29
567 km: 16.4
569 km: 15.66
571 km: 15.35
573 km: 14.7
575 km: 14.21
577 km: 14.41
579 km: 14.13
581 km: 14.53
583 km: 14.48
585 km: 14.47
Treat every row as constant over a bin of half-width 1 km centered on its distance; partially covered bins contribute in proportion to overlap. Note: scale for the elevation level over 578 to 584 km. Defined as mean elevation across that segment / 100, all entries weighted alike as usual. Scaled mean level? 0.144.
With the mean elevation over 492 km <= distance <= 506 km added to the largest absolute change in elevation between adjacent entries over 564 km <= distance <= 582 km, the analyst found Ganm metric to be 12.3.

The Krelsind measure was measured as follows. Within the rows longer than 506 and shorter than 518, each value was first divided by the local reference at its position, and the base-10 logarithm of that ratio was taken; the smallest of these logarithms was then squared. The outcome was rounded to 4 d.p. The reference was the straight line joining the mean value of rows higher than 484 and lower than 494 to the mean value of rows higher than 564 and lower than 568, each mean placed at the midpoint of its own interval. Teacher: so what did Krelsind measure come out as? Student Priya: 0.0005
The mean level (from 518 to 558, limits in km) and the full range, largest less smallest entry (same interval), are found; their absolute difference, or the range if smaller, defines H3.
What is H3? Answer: 4.7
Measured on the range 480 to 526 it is 3.8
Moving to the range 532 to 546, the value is 3.9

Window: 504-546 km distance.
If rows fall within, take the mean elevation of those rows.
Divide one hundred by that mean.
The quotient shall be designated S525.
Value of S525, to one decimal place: 7.3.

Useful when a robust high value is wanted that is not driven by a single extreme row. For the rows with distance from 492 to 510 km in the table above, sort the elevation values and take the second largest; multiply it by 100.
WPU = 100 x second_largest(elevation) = 1255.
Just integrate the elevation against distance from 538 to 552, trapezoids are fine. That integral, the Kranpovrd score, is 216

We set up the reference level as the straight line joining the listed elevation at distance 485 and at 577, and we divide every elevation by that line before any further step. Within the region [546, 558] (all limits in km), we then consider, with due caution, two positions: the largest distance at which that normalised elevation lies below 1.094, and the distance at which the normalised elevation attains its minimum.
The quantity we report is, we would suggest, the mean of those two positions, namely 551 km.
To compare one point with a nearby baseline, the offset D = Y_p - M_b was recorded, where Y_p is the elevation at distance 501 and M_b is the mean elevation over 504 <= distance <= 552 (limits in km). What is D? -2.8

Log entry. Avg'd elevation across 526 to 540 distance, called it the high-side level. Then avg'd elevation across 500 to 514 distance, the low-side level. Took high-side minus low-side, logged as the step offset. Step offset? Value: 1.7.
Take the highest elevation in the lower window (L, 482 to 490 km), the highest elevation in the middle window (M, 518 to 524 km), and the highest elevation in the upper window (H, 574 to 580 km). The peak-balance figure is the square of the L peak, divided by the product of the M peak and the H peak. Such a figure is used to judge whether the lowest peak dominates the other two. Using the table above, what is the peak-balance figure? 0.71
